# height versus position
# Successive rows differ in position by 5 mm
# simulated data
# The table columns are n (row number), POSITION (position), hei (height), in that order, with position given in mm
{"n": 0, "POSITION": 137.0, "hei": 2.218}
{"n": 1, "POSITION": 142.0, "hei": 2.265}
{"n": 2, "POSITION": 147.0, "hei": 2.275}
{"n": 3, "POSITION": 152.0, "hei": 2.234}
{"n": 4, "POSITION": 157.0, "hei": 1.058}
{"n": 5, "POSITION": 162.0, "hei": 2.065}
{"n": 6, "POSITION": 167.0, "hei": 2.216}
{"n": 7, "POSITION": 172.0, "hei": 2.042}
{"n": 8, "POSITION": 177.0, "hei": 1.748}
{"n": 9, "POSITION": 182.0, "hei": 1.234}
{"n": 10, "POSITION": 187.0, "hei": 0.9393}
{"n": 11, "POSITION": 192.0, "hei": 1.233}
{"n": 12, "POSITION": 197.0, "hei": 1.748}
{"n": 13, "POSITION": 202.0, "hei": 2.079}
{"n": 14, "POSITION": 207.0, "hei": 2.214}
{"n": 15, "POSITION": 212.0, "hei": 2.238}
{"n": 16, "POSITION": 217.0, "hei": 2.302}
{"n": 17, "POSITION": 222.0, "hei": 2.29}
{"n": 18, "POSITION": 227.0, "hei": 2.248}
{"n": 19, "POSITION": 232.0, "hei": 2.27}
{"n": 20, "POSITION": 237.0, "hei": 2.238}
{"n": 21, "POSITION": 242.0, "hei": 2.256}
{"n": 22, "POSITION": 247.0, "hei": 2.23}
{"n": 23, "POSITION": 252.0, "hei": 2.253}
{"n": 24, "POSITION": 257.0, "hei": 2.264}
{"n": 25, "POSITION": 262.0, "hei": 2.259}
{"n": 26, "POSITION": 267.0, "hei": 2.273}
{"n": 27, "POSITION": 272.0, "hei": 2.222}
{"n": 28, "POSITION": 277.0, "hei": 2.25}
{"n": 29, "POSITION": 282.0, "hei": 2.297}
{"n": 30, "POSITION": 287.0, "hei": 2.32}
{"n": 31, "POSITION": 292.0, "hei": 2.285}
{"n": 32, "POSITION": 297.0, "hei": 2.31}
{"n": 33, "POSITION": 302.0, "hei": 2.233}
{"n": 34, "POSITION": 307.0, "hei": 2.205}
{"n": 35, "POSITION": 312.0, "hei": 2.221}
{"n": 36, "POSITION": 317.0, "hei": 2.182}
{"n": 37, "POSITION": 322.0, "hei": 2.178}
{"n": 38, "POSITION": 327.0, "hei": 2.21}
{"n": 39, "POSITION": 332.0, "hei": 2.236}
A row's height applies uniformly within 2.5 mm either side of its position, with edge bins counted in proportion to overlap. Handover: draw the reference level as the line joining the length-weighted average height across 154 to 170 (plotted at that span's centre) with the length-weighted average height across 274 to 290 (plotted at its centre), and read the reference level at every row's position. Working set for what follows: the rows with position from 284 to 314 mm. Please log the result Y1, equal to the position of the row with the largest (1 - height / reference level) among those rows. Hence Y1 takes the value 312.0 mm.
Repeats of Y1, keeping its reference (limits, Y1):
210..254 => 247.0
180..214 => 187.0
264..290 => 272.0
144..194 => 187.0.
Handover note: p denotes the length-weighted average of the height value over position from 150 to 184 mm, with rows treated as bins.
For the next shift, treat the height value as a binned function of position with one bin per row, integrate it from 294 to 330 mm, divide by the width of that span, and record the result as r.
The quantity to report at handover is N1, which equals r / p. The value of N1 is 1.23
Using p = 1.80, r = 2.22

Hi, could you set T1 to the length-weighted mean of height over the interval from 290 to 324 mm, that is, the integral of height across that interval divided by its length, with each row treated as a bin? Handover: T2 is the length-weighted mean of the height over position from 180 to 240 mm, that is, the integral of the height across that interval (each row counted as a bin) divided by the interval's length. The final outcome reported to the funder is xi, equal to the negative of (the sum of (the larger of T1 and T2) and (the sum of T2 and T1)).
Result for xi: -6.39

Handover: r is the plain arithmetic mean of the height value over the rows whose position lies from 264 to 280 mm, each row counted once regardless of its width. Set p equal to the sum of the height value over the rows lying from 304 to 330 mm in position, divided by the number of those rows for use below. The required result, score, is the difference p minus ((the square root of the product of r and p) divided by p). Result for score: 1.19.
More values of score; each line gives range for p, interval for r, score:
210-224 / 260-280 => 1.28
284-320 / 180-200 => 1.49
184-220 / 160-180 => 0.77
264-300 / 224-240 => 1.29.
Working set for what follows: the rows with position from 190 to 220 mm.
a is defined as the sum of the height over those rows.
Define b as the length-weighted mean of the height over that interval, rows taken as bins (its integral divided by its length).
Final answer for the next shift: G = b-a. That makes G -9.8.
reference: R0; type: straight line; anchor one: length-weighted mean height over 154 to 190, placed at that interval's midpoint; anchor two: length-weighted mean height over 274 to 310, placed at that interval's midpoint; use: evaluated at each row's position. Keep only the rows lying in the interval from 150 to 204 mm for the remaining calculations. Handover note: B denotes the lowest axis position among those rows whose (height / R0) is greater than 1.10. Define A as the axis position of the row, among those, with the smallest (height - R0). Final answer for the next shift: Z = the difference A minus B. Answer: 35 mm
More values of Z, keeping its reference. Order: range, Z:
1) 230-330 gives 90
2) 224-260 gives 30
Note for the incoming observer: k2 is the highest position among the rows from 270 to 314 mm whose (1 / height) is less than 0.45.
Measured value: 302.0 mm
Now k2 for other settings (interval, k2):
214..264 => 262.0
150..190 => 152.0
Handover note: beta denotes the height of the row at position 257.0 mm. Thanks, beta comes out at 2.264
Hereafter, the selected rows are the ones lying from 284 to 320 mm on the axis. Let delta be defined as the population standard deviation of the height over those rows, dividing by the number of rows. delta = 0.05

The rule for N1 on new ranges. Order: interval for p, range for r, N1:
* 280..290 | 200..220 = 0.96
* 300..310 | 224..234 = 1.02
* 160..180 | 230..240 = 1.13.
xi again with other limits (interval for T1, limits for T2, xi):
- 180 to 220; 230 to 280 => -6.27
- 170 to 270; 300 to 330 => -6.43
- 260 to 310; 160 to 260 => -6.54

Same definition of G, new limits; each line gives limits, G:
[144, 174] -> -9.9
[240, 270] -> -11.3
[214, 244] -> -11.3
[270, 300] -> -11.4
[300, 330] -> -11.0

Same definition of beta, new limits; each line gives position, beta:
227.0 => 2.248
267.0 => 2.273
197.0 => 1.748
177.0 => 1.748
